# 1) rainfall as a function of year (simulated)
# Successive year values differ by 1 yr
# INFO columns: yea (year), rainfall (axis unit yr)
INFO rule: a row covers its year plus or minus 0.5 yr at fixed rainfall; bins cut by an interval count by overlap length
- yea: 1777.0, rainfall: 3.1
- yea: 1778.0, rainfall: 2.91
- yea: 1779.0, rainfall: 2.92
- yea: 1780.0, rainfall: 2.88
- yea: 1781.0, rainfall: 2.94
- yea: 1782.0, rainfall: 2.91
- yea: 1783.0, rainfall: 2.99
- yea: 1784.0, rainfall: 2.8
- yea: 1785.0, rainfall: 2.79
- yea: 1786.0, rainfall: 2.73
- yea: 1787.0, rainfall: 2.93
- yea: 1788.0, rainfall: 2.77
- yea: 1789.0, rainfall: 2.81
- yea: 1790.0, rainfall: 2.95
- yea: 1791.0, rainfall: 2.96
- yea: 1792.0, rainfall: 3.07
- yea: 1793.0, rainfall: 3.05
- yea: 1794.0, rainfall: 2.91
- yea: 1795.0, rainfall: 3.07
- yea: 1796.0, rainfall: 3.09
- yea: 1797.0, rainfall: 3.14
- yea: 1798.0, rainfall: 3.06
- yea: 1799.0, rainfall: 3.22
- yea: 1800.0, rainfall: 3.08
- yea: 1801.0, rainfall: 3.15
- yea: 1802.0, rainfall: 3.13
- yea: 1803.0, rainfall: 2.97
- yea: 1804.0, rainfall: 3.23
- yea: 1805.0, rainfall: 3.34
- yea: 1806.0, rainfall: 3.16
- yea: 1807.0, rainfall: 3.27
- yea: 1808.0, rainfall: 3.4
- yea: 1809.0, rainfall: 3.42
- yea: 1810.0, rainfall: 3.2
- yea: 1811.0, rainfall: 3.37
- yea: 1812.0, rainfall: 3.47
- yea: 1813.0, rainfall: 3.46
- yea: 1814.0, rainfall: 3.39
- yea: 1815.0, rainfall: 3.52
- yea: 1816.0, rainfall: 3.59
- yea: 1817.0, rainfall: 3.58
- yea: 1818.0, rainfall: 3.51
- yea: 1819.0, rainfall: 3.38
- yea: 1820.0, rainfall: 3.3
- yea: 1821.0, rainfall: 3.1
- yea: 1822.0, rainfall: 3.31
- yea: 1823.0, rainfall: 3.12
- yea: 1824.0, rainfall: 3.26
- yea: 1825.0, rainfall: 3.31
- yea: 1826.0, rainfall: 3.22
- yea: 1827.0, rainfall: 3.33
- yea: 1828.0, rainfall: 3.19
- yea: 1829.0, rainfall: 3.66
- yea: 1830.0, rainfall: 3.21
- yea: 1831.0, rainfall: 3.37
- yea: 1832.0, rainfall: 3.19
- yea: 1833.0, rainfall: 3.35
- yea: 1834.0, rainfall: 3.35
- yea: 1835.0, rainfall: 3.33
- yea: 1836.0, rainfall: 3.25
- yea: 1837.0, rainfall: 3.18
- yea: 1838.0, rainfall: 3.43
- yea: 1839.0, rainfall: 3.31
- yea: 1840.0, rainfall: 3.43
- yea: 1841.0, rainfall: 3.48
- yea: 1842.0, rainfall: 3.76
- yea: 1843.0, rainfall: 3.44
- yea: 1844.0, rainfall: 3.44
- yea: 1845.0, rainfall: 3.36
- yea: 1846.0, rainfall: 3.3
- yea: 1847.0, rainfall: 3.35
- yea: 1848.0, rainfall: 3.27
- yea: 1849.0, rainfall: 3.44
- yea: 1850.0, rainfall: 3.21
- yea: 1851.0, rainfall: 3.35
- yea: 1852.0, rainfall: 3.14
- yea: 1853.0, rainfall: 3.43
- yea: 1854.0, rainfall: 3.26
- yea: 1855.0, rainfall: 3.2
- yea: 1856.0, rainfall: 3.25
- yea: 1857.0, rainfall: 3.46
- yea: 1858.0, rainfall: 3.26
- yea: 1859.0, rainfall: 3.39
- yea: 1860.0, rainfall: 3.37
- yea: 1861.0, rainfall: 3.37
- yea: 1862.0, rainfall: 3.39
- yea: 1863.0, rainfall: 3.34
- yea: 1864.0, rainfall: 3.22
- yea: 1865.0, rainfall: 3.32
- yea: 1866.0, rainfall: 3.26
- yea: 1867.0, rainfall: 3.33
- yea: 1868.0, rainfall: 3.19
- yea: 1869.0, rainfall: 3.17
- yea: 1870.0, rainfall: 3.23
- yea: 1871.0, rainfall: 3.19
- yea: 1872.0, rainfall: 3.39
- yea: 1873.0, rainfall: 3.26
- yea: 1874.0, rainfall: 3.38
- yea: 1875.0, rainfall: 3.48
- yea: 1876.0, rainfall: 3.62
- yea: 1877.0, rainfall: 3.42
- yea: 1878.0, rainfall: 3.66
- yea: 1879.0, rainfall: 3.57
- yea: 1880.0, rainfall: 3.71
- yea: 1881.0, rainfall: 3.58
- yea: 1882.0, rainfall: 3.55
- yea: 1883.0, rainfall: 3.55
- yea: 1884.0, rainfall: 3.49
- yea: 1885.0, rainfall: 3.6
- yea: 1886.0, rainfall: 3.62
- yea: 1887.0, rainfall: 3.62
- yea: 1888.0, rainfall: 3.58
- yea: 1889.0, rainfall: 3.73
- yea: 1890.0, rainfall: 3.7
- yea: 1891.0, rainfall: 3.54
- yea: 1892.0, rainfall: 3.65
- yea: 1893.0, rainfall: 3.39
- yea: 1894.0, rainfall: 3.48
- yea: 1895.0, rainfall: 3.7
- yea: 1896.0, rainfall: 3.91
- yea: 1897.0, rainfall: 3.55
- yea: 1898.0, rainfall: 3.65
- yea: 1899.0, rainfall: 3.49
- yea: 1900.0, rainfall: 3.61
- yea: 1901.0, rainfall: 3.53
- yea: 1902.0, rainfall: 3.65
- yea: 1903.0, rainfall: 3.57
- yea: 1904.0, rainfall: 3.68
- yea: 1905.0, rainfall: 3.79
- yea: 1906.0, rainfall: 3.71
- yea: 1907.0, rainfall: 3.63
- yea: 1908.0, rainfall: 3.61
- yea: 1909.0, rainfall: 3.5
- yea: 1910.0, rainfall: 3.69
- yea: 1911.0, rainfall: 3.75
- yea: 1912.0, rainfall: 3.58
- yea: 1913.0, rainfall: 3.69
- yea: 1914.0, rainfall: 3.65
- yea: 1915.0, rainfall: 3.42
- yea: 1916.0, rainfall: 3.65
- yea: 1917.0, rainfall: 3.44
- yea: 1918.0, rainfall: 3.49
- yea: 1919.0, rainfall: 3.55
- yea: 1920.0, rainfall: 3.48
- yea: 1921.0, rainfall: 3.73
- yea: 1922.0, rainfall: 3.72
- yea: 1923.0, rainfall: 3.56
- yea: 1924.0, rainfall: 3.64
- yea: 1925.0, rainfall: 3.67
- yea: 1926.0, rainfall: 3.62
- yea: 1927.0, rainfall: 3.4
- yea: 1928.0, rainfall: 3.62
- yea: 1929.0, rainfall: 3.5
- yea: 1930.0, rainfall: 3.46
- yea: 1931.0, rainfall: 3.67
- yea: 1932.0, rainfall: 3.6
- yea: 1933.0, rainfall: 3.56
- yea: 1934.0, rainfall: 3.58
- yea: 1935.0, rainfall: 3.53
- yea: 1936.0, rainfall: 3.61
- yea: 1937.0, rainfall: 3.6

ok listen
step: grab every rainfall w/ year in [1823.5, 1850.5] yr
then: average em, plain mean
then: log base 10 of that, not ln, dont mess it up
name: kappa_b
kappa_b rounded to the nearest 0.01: 0.52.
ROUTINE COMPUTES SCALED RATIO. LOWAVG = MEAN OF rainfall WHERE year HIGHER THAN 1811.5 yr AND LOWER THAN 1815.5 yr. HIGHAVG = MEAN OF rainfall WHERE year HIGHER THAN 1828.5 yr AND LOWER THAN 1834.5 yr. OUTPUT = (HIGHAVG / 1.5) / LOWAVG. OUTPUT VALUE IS 0.646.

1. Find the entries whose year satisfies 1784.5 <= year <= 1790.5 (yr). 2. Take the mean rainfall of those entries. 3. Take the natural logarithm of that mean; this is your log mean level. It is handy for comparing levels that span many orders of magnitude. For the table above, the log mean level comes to 1.04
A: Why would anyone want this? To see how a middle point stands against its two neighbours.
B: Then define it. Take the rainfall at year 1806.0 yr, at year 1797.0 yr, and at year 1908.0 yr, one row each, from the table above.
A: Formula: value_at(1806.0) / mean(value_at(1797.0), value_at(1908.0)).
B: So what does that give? 0.94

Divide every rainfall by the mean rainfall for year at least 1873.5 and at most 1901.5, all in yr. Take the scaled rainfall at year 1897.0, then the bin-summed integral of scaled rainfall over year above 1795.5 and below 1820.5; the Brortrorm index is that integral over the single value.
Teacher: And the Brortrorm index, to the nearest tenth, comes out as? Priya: 23.2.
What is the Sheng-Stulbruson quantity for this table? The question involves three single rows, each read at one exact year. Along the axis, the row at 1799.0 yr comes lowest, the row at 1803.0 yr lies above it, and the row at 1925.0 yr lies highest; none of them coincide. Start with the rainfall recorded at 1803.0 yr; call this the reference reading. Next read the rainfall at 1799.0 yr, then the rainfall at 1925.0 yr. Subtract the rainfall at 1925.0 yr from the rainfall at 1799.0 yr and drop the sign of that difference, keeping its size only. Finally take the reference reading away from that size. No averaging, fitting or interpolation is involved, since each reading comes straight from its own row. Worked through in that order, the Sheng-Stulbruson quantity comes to -2.5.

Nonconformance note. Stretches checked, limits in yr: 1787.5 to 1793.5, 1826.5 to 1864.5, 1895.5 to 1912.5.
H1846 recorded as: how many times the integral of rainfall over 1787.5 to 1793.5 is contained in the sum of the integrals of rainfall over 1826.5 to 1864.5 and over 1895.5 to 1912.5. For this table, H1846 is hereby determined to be 11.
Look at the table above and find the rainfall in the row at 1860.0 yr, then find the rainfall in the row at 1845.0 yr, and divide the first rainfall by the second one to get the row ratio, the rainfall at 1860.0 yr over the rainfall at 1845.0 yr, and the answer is 1.00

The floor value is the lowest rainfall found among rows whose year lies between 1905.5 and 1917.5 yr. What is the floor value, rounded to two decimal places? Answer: 3.42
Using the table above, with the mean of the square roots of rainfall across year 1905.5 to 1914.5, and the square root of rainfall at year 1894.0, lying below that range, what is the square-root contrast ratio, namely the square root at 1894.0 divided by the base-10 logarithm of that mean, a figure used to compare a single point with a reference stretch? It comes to 6.64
